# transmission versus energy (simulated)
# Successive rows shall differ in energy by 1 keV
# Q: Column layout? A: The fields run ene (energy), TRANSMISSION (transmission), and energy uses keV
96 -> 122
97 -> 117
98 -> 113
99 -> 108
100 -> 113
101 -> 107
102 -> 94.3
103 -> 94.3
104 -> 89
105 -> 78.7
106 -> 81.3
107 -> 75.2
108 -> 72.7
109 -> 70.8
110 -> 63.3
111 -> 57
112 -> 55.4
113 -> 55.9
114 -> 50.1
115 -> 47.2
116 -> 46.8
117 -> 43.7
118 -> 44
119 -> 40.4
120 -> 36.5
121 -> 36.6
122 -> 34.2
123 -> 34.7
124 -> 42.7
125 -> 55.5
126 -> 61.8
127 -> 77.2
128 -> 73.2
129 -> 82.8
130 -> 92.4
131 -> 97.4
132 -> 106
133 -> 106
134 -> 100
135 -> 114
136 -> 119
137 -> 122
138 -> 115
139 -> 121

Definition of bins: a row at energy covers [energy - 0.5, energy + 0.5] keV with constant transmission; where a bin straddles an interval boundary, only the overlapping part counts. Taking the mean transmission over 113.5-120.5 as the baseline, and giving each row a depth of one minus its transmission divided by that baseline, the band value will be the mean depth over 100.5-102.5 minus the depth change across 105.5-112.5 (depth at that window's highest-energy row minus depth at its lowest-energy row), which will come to -1.9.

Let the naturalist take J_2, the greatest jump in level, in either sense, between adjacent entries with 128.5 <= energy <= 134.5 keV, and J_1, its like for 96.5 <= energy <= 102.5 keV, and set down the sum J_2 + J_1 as 22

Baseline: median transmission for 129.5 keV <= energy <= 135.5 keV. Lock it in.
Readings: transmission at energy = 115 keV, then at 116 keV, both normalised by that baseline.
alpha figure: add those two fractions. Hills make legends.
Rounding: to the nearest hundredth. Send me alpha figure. 0.91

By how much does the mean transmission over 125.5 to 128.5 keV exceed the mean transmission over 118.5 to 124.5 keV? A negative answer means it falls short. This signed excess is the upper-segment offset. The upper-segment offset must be 33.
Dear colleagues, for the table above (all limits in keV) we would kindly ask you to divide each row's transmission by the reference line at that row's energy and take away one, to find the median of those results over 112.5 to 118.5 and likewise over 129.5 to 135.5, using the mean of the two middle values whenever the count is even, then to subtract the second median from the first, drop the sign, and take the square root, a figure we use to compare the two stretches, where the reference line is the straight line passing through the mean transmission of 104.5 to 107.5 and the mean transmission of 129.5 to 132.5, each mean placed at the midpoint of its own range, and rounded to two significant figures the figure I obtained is 0.69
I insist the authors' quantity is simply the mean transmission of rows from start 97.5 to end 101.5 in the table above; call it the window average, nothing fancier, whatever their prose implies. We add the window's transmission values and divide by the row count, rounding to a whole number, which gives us 110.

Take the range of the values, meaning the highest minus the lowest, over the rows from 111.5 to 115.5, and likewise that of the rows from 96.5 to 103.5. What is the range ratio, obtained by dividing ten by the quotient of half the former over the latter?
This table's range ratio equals 52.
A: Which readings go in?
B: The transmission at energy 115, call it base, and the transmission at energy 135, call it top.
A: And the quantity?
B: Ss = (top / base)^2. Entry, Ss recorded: 5.8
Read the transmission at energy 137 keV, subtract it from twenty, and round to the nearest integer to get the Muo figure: -102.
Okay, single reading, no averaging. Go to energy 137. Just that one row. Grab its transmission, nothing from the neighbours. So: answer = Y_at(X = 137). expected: 122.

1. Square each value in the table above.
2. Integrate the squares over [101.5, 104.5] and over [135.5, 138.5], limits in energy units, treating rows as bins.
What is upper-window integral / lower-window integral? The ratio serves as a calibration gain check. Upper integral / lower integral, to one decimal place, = 1.6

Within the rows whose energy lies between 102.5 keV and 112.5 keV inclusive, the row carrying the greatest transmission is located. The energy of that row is 103 keV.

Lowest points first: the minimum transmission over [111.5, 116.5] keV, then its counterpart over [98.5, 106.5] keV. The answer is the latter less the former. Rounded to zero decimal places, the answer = 32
